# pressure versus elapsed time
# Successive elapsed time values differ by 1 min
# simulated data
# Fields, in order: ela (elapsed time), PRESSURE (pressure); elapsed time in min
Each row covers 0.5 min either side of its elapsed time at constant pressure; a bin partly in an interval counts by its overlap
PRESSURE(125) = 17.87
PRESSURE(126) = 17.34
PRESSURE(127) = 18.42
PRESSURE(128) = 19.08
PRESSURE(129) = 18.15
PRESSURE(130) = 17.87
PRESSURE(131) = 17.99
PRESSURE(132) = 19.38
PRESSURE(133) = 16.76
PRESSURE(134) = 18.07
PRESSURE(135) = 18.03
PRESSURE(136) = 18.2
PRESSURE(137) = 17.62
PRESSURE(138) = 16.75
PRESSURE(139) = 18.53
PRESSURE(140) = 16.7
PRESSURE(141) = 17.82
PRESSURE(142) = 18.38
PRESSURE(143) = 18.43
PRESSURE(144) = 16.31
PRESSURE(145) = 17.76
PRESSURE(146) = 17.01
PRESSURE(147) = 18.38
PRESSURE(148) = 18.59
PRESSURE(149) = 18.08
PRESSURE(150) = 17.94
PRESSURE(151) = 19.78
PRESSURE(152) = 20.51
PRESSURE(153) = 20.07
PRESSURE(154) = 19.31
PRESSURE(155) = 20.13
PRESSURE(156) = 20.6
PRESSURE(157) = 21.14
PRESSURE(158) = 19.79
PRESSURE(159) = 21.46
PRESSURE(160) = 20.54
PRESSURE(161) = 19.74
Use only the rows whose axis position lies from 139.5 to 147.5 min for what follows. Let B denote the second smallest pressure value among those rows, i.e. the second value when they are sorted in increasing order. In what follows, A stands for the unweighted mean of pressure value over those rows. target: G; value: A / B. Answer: 1.05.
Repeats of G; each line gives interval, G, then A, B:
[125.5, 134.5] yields 1.04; 18.1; 17.34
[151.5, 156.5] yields 1.00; 20.1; 20.07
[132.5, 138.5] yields 1.05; 17.6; 16.76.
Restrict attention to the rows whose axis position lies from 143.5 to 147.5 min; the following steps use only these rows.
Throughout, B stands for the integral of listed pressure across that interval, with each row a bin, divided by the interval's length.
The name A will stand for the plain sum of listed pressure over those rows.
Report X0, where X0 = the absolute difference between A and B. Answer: 52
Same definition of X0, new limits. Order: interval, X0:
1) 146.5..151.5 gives 74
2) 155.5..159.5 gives 62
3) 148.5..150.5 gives 18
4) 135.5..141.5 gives 88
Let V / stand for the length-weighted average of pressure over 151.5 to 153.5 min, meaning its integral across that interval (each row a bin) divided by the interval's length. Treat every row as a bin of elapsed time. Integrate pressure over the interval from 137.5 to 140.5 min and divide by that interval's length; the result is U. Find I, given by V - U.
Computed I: 3.0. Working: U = 17.3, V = 20.3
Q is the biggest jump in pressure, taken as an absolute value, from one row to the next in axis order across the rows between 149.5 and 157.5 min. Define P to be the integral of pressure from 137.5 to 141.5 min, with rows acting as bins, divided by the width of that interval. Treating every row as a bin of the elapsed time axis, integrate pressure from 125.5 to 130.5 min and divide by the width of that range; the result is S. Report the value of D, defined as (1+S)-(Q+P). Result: -0.1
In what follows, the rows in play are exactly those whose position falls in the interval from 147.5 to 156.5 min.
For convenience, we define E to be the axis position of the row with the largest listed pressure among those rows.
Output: 156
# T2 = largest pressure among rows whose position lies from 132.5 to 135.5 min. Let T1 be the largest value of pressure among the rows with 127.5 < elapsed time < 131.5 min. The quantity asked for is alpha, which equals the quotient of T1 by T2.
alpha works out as 1.06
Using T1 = 19.08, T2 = 18.07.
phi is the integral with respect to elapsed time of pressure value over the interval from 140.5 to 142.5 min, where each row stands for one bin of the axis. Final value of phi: 36.2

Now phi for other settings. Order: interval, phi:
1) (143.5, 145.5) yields 34.1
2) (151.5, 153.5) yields 40.6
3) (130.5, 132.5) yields 37.4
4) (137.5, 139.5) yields 35.3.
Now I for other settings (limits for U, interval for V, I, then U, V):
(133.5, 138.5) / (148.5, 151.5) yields 0.9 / 17.7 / 18.6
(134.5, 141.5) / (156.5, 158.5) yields 2.8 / 17.7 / 20.5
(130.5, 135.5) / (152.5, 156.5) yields 2.0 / 18.0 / 20.0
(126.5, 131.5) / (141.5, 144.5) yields -0.6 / 18.3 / 17.7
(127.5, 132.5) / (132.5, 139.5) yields -0.8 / 18.5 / 17.7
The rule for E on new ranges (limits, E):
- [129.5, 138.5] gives 132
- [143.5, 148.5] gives 148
